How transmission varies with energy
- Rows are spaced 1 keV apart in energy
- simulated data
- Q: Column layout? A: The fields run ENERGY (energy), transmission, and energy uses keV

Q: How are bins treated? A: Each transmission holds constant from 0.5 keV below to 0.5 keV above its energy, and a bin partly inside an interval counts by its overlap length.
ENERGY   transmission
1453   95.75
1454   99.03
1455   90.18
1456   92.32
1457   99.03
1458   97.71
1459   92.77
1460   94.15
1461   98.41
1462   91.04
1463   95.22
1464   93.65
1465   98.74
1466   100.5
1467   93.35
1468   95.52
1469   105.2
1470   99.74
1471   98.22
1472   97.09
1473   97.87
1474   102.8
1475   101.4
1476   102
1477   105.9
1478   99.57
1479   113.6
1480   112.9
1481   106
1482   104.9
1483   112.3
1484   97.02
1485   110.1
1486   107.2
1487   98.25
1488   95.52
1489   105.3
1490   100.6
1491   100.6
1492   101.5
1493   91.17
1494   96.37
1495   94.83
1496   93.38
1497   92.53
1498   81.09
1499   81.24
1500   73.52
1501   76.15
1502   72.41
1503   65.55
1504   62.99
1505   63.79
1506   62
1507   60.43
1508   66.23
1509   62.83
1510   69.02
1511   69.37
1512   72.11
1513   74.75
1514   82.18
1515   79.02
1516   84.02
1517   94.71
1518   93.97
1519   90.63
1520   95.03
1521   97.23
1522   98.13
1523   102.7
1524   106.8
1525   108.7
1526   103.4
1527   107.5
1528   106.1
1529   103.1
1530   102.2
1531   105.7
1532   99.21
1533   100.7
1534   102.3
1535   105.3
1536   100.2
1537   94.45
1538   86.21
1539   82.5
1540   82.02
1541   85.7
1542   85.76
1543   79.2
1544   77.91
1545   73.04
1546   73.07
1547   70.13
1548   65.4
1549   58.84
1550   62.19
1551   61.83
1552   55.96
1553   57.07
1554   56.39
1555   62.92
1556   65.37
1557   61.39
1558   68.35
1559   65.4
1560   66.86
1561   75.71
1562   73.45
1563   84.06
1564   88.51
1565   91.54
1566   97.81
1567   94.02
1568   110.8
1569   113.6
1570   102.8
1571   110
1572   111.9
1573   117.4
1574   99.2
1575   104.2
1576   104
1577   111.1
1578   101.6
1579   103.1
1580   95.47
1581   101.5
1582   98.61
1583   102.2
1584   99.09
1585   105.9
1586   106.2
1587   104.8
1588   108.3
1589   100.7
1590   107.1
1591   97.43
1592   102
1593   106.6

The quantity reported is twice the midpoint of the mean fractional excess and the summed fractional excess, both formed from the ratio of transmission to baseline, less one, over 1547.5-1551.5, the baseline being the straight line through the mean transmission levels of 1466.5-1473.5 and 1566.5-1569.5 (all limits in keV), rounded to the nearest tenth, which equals -2.0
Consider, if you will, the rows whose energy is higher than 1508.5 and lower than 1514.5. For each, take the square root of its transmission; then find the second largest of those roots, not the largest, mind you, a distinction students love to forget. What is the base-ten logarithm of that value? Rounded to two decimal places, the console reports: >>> 0.94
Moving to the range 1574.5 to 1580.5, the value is 1.01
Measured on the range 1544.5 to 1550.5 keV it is 0.93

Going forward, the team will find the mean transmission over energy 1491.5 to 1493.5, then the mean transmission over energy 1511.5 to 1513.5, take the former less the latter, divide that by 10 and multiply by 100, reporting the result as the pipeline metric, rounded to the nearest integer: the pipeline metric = 229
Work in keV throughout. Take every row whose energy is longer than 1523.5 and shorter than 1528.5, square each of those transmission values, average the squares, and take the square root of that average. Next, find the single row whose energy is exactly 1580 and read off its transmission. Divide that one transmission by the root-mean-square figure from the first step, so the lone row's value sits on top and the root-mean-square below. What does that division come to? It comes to 0.90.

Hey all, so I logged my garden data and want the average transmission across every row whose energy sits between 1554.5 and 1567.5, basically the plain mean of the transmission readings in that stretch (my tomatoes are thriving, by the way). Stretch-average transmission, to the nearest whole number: 77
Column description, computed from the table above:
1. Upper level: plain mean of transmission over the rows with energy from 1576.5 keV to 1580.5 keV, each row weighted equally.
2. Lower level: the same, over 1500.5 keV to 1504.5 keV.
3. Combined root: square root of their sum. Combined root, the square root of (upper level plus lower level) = 13.12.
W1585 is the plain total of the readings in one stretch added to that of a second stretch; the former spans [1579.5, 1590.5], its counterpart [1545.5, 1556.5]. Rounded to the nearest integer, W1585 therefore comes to 1819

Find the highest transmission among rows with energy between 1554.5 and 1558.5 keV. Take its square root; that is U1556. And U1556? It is 8.3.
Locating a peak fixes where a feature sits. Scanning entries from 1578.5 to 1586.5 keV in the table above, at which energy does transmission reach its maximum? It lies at 1586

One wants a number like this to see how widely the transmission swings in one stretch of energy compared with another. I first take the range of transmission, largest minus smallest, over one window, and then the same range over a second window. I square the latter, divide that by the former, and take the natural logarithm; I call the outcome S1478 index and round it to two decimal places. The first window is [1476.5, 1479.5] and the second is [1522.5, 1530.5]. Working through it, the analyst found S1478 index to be 1.10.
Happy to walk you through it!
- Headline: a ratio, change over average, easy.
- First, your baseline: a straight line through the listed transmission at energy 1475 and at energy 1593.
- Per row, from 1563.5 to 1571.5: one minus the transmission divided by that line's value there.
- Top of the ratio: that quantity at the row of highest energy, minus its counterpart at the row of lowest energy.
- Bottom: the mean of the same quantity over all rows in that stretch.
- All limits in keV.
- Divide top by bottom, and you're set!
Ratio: -4.9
